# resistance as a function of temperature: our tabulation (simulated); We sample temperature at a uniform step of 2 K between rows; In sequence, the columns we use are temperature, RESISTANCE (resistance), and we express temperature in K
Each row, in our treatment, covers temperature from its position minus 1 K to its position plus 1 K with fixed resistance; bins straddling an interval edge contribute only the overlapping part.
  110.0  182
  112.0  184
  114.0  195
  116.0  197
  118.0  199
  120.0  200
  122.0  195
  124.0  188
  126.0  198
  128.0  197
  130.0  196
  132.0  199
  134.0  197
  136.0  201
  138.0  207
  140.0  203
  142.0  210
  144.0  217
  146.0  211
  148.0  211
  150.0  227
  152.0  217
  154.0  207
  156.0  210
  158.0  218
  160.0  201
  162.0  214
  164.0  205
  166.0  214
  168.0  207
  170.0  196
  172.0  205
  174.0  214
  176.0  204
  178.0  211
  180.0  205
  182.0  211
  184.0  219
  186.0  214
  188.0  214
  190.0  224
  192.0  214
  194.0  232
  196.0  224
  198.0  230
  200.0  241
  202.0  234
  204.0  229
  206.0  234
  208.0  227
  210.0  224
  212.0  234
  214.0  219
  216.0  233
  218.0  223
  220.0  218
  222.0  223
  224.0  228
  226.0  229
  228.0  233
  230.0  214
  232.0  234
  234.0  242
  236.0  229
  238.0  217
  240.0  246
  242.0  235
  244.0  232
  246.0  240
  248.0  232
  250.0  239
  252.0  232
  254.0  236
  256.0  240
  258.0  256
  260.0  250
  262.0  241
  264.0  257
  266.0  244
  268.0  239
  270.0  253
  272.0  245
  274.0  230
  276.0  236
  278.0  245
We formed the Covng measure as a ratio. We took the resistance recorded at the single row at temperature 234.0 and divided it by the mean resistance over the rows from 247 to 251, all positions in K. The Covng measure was 1.03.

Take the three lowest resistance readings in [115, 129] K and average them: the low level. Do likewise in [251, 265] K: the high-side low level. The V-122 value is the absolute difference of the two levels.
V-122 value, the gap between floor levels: 43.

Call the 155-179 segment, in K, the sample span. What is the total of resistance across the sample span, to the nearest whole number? 2499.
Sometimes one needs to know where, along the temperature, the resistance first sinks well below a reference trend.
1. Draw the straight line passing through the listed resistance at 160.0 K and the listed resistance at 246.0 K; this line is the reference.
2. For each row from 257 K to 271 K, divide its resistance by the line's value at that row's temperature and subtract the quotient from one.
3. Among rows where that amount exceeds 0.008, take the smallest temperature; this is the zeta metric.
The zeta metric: 262.0 K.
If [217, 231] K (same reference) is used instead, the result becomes 218.0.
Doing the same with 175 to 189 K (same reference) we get 176.0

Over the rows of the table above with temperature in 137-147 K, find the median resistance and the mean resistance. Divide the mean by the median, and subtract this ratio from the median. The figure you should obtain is 209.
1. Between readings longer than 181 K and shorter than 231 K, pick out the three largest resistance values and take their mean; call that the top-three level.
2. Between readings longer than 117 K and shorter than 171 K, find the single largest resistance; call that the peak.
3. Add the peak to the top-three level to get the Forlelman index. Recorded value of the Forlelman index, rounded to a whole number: 463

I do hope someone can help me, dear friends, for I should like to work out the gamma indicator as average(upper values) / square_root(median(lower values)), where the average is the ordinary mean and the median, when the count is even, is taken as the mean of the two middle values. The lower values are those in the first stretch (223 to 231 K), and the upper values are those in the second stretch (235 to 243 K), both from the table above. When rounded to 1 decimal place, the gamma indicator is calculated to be 15.3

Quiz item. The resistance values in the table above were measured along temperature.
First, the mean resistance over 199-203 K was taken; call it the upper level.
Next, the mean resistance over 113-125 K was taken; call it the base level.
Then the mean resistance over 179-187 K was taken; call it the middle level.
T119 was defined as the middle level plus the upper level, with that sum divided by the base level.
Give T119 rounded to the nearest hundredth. 2.30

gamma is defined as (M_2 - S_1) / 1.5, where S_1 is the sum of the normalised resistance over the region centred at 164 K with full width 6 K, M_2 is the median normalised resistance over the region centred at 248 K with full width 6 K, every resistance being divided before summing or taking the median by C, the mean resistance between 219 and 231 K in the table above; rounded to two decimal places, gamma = -1.17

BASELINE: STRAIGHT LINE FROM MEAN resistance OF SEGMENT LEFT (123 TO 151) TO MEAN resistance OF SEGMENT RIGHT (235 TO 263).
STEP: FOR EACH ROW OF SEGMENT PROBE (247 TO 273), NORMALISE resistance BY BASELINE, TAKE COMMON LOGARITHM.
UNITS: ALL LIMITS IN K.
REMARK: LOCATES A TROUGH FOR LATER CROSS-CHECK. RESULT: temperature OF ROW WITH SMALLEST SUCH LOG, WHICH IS 252.0 K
